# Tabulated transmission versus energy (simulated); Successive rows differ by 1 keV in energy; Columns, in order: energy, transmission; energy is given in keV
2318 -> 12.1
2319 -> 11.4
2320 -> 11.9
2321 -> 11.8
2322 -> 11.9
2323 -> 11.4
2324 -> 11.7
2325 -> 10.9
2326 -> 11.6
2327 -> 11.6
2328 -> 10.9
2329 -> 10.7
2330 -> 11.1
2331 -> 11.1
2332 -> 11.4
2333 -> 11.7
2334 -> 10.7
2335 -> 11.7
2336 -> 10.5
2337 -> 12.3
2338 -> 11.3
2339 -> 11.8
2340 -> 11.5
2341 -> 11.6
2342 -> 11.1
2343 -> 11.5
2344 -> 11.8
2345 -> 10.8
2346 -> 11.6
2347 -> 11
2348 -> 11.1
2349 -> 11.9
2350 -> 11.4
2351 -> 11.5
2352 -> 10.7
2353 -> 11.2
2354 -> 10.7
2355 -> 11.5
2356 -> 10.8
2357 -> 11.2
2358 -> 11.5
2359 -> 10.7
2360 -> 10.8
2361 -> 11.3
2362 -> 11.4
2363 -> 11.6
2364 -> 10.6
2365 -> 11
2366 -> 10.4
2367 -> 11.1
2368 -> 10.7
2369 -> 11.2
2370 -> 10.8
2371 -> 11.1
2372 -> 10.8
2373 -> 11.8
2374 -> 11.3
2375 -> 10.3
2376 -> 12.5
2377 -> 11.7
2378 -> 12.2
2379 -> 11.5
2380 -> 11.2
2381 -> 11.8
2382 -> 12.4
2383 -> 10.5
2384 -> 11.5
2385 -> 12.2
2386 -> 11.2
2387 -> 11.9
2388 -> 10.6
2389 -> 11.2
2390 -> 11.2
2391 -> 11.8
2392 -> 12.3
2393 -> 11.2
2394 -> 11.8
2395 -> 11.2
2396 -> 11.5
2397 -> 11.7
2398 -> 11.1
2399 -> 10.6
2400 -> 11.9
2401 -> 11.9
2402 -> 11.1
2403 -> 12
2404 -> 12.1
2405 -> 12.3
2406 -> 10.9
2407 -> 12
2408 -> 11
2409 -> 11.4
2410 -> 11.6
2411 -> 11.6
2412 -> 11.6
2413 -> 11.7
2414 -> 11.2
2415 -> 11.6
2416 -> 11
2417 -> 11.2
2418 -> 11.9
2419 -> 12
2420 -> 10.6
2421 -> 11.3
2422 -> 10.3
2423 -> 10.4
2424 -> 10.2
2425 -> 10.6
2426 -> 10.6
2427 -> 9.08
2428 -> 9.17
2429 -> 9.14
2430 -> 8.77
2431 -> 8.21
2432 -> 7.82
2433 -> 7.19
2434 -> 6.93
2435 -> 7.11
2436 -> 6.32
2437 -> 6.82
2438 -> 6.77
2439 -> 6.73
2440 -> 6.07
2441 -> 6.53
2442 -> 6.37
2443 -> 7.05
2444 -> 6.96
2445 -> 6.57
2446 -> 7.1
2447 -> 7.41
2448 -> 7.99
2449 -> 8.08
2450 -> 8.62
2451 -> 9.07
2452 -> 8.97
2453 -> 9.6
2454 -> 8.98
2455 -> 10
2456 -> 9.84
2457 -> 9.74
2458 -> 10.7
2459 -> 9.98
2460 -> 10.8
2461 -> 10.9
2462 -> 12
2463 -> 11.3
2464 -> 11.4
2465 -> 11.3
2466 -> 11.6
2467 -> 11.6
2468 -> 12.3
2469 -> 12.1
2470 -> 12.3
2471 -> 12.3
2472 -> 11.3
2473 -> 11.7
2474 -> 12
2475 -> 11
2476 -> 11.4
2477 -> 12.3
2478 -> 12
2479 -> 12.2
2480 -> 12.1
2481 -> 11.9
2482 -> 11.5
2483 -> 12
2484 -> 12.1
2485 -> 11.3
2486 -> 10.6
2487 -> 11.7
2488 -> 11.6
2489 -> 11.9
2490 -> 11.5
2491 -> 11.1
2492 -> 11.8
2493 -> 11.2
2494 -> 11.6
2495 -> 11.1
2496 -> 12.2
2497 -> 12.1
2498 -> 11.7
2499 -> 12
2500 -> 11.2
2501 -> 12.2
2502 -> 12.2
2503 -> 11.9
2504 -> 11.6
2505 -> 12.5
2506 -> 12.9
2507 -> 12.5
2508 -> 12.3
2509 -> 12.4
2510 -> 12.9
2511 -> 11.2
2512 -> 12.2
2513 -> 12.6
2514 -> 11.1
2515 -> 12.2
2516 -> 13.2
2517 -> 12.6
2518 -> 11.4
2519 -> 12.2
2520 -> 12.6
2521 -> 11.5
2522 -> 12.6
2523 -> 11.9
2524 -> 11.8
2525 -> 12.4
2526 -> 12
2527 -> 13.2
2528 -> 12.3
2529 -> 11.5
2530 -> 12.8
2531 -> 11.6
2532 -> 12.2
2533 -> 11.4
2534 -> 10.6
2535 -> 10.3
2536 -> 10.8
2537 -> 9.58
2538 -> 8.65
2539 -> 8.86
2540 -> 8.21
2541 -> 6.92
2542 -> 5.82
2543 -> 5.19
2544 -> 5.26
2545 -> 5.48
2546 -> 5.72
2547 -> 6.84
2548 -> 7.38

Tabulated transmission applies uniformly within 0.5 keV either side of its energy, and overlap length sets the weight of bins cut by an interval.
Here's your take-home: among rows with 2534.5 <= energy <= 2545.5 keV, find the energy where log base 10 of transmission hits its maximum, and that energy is 2536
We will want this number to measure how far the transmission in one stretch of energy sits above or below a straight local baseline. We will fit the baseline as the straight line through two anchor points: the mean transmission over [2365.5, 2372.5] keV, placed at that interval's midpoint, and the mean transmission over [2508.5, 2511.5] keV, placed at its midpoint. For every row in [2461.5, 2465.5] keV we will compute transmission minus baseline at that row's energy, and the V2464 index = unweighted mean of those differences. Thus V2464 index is -0.2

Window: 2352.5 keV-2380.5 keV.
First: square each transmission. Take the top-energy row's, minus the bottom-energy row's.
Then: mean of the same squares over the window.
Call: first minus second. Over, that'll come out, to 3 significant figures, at -125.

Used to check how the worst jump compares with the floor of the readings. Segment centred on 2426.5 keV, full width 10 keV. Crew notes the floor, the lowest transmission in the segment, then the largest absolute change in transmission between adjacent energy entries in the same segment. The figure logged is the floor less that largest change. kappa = 6.7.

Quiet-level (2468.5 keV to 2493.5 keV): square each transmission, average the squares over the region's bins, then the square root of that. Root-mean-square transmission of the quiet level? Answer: 11.7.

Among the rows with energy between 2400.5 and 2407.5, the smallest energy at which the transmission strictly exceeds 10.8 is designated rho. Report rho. 2401 keV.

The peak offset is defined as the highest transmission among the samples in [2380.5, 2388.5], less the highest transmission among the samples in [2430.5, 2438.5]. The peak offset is 4.2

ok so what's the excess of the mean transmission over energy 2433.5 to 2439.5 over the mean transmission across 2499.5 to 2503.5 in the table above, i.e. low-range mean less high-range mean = -5.1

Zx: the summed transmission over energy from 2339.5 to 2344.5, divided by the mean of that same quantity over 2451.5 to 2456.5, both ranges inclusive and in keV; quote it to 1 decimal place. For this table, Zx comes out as 6.1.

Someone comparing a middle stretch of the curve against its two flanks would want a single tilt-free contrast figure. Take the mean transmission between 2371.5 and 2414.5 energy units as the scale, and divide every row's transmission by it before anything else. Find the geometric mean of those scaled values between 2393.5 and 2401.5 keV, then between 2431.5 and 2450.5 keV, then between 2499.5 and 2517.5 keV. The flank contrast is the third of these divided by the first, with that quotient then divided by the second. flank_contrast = 1.74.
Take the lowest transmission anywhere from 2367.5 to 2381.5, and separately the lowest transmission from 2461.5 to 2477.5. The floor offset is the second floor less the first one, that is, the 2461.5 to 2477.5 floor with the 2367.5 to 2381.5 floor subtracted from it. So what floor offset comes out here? 1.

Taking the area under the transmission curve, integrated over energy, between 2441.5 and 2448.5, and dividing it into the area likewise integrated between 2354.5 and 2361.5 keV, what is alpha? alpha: 1.57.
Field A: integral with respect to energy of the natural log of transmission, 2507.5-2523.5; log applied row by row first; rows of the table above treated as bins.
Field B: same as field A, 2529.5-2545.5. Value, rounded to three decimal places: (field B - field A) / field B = -0.162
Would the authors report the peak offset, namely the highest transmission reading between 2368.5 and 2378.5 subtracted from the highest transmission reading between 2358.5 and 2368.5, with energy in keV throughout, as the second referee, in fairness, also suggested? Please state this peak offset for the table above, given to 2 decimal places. -0.90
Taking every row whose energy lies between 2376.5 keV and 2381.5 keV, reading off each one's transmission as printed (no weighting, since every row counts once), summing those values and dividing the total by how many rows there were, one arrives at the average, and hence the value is 11.7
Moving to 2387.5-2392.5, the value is 11.4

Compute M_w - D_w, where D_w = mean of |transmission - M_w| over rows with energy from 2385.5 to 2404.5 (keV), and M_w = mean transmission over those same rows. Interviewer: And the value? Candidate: 11.1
